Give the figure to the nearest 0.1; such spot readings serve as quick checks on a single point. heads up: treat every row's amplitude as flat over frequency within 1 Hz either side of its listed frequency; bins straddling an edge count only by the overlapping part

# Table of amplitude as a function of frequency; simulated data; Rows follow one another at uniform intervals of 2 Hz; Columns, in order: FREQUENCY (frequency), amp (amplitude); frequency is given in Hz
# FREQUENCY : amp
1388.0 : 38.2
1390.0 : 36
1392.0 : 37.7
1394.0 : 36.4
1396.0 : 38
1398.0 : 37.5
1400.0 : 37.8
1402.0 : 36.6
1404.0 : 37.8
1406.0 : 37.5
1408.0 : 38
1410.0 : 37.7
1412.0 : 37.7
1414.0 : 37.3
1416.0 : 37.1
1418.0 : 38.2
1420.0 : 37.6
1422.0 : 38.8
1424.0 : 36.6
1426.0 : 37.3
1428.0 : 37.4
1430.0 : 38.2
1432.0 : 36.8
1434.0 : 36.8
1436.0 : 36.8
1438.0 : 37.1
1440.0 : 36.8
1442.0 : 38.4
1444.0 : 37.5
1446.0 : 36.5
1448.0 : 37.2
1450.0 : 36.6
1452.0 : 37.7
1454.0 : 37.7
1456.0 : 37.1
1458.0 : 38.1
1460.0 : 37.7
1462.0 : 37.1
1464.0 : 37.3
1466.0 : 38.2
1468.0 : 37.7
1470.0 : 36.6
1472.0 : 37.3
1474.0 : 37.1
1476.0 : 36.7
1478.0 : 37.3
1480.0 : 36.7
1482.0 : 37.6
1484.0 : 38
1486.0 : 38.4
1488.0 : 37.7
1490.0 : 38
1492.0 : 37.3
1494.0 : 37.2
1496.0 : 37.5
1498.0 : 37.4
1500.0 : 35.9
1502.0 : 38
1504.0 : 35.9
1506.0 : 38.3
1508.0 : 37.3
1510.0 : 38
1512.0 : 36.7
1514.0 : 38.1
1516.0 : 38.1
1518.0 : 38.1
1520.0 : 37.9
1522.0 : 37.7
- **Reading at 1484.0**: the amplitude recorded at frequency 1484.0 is 38.0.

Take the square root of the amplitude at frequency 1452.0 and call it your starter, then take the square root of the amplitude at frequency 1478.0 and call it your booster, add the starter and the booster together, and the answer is 12.2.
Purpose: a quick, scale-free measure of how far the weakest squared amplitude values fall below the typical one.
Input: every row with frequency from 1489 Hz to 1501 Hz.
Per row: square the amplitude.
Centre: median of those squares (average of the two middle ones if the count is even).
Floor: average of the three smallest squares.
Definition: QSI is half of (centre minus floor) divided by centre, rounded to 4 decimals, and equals 0.0145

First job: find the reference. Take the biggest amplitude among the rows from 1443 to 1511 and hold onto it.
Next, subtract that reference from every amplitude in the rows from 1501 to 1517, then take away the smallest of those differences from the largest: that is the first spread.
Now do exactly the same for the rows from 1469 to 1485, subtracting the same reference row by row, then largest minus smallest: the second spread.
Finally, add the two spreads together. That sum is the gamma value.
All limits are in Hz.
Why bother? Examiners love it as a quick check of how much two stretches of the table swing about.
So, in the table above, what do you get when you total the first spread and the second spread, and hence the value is 3.80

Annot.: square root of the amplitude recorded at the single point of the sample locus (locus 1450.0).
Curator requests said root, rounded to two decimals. 6.05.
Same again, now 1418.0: 6.18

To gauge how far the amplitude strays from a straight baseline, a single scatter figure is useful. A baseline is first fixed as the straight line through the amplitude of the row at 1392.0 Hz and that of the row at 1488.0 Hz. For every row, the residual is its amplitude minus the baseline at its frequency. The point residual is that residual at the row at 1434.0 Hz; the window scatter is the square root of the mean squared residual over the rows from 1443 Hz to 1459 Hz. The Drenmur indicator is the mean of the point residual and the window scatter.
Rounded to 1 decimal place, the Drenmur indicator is -0.1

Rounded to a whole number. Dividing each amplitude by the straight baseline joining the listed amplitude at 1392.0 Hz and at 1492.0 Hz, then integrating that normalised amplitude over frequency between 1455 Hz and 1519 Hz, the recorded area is 64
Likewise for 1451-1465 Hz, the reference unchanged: 14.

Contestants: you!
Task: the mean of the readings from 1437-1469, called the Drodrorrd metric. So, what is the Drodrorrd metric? 37.4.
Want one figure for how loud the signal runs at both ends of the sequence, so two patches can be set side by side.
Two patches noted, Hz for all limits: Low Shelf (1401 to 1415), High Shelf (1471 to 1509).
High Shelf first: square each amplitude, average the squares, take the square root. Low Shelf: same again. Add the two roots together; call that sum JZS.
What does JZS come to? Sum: 74.9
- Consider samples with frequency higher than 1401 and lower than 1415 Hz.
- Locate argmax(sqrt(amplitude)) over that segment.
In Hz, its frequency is 1408.0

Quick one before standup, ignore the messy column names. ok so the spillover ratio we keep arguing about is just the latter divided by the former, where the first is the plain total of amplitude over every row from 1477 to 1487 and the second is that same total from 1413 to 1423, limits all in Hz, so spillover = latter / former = 1.005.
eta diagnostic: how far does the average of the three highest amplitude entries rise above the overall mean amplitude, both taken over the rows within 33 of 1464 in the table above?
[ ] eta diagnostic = 0.98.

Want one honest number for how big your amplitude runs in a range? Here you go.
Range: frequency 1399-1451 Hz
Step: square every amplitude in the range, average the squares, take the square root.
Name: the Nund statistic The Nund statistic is 37.4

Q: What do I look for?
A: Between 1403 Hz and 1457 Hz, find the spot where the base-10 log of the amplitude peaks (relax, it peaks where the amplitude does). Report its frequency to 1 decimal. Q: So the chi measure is 1422.0 Hz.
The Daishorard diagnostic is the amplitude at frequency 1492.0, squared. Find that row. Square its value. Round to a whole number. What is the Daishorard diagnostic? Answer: 1391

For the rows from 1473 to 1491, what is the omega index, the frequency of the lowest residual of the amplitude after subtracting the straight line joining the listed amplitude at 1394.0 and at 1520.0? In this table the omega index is 1480.0 Hz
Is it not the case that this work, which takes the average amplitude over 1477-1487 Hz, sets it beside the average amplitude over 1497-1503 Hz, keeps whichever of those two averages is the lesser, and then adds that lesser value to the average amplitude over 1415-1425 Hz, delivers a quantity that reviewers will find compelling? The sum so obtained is 74.8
